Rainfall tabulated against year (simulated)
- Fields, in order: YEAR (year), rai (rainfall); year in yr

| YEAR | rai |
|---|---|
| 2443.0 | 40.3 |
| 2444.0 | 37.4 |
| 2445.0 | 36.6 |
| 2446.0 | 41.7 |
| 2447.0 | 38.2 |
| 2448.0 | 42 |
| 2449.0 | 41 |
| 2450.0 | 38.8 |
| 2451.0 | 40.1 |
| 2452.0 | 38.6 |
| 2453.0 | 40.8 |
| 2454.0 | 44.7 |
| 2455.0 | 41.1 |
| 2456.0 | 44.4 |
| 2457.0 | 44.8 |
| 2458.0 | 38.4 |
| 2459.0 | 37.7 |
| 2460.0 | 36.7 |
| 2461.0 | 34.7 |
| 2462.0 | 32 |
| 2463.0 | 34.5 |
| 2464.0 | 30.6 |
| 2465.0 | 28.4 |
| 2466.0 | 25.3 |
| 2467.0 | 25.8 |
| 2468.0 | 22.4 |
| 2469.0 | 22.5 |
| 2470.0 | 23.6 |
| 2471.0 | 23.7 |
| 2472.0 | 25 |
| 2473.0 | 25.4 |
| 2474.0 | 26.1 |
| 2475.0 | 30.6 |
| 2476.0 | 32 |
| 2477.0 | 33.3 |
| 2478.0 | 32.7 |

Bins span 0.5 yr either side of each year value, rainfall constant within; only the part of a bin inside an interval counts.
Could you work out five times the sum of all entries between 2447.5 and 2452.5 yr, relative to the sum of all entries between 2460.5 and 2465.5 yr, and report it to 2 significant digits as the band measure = 6.3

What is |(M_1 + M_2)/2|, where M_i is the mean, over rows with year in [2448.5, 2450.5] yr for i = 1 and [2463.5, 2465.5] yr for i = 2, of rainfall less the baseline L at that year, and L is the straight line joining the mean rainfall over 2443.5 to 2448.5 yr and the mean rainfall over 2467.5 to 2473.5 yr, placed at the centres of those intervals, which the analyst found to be 2.4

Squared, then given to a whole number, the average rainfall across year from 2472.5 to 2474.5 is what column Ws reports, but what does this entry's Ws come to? 663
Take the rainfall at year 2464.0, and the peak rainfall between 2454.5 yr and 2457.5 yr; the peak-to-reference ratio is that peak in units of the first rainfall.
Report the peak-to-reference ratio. 1.46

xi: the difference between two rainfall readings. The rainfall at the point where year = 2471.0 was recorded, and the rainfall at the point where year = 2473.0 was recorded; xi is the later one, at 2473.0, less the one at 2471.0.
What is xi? 2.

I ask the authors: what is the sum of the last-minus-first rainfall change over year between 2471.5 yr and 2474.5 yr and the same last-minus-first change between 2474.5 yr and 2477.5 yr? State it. 3.8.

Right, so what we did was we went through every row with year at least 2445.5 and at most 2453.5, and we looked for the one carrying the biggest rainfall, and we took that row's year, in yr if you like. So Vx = 2448.0 yr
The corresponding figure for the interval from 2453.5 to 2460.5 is 2457.0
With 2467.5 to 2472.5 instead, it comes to 2472.0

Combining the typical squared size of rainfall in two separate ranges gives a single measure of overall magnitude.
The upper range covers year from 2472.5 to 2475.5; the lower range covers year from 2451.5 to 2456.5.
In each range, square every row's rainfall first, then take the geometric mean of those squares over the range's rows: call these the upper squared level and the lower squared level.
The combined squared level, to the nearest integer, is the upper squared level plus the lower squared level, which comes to 2496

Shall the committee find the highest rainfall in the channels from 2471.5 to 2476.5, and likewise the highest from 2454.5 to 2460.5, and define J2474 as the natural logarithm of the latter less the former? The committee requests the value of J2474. 2.5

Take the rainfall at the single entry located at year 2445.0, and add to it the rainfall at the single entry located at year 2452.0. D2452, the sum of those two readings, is 75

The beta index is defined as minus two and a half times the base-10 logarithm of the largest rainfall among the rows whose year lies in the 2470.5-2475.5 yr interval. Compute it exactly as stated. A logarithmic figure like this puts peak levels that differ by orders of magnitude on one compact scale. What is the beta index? -3.71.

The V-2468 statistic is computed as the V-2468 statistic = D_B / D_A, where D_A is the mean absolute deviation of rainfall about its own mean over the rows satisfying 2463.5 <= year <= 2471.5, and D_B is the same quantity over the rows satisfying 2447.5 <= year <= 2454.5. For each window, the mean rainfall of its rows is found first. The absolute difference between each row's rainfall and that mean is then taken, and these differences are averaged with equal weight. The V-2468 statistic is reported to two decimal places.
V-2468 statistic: 0.65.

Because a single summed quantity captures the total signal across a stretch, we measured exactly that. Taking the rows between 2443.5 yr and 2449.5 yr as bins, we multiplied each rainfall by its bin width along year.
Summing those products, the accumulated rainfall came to 237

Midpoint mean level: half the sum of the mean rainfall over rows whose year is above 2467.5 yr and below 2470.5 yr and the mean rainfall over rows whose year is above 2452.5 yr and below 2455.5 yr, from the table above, 33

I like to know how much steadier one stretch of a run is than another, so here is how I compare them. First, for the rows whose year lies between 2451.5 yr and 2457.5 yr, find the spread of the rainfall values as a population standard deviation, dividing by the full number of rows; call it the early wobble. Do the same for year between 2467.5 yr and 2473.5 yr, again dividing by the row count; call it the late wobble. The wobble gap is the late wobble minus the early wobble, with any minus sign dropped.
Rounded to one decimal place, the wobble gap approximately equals 1.2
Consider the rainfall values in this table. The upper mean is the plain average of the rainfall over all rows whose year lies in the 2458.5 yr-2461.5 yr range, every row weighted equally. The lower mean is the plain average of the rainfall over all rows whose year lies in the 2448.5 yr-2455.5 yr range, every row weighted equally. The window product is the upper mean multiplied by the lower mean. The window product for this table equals 1481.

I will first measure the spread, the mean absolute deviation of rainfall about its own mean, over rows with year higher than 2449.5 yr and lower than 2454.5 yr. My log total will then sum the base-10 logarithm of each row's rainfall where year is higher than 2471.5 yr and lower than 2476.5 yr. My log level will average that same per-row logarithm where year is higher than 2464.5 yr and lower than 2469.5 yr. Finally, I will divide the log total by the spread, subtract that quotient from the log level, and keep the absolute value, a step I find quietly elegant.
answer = 2.8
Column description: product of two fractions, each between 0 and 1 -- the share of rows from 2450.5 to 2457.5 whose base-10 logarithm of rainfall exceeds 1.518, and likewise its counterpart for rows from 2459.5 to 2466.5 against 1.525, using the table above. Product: 0.4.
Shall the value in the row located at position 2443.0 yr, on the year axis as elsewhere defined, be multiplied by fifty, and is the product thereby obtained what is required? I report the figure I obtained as 2015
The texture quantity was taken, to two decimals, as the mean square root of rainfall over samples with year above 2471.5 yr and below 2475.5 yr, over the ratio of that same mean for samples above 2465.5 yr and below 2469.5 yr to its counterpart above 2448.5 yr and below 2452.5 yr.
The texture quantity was 6.65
